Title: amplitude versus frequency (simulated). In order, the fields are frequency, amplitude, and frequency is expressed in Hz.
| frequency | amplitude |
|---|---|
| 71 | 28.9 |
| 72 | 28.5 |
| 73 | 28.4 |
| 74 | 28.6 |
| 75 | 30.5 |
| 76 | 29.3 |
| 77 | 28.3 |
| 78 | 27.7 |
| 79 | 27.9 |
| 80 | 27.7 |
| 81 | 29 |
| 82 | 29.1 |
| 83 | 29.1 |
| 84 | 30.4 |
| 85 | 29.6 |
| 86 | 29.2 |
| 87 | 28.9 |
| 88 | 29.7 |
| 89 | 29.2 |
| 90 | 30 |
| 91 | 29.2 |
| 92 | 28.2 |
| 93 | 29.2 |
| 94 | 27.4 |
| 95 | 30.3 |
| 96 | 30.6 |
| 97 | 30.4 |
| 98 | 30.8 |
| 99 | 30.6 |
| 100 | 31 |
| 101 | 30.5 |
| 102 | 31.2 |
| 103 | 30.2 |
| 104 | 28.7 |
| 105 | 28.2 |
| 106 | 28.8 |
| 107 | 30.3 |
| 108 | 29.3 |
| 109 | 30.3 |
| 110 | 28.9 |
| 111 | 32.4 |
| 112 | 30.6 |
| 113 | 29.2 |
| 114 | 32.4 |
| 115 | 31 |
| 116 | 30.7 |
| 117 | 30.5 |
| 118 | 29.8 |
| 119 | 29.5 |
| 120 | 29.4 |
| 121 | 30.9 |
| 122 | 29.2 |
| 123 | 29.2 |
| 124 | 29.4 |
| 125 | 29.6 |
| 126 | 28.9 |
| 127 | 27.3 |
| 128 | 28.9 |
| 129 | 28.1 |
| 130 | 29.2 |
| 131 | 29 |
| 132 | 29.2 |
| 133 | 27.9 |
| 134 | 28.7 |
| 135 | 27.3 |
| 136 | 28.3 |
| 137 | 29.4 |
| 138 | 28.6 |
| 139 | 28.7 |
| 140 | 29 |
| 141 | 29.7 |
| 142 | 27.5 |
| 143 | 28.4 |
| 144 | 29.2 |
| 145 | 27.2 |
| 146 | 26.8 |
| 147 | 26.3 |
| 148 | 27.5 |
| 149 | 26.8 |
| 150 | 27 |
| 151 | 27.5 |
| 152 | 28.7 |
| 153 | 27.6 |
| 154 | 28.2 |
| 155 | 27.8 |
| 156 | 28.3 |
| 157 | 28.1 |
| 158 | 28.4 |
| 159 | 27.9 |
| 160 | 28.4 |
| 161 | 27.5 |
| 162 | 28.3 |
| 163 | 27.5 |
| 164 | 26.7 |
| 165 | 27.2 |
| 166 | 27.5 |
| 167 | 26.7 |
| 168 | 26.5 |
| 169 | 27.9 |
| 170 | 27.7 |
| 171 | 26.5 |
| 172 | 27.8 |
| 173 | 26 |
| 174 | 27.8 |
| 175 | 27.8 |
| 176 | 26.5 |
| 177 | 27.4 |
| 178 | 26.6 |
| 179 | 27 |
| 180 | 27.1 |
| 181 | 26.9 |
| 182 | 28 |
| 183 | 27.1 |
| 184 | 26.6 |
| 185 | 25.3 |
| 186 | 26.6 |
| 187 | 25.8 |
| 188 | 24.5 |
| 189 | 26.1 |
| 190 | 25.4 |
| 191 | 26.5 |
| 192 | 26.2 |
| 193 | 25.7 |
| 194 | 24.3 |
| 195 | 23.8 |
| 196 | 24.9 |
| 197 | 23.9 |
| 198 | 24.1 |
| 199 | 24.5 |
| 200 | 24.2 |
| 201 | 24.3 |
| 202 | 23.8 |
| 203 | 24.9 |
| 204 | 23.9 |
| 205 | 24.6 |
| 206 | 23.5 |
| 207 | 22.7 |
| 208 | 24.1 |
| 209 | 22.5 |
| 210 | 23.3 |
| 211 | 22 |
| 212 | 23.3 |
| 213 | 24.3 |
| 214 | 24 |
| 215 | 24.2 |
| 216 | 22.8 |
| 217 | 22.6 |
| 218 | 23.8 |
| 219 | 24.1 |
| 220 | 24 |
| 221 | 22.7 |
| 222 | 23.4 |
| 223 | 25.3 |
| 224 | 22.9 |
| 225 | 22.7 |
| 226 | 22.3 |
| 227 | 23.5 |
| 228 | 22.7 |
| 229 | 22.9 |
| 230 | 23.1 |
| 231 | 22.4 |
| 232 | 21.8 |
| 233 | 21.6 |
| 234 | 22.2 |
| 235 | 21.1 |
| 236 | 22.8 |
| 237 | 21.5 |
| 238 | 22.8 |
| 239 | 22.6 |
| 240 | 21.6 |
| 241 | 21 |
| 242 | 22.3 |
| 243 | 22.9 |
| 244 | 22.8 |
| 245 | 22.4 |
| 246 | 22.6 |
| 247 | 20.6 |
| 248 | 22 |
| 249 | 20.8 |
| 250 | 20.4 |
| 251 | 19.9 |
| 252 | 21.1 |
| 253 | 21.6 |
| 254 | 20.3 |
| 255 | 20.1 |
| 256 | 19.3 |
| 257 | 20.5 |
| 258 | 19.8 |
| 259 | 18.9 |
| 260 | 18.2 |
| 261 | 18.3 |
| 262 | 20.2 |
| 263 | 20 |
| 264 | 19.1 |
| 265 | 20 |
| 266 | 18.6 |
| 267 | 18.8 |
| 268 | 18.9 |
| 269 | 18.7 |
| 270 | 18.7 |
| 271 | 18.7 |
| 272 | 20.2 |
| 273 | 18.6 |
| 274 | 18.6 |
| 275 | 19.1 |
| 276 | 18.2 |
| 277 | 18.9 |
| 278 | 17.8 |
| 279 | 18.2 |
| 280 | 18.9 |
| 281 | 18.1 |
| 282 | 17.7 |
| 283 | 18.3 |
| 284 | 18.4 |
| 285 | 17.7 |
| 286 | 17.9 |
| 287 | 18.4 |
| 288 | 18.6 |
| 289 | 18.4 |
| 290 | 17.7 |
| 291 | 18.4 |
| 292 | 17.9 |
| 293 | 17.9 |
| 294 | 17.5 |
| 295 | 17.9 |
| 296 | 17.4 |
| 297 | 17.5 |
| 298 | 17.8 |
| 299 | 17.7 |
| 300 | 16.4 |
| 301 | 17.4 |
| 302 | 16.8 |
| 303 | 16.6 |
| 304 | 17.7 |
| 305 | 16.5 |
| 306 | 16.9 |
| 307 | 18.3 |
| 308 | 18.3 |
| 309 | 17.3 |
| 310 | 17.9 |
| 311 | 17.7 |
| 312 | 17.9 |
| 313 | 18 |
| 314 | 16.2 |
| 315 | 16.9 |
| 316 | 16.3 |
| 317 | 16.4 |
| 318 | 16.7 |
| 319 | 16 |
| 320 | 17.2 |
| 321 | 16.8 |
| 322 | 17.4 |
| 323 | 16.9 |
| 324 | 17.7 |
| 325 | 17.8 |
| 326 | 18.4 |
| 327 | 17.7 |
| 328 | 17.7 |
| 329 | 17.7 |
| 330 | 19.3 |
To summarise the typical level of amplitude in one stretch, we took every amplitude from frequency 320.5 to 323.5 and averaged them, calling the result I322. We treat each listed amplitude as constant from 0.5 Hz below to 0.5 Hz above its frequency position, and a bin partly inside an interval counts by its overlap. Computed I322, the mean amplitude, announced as 17.0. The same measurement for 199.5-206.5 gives 24.2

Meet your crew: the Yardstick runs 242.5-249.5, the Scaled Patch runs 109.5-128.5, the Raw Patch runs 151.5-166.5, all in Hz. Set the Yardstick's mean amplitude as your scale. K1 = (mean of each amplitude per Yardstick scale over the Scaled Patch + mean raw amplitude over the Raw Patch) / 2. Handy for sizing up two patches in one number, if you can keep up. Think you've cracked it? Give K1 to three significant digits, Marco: 14.6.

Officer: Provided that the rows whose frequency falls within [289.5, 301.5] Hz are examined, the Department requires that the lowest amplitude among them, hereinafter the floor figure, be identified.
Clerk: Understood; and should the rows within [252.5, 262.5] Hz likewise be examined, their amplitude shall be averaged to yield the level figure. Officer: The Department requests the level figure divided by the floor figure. 1.20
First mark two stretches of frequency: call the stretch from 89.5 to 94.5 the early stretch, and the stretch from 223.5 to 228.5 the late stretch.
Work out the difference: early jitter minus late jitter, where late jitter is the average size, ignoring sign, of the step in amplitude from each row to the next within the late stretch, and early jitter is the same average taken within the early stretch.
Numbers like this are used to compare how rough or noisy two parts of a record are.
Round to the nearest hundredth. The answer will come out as 0.50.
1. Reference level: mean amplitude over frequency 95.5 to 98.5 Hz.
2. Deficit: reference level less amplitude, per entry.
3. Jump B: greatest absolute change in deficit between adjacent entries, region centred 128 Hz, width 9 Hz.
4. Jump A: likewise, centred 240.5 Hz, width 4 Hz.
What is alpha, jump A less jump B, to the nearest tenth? -0.3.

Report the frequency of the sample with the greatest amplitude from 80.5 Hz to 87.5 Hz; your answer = 84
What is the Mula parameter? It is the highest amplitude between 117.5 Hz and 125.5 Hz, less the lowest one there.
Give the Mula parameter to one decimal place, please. 1.7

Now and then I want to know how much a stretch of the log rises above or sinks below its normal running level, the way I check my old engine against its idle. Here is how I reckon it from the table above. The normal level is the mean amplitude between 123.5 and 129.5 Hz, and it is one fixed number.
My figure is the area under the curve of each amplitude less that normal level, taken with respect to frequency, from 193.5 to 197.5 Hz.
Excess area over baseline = -18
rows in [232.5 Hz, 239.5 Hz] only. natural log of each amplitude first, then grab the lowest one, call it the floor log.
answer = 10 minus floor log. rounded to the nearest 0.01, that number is 6.95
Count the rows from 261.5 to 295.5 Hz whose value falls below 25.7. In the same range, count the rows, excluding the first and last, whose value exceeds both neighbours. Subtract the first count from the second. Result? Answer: -25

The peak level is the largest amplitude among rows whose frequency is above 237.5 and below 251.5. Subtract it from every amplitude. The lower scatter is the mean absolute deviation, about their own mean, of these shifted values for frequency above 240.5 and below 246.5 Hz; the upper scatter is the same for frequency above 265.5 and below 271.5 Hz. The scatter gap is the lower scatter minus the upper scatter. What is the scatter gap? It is 0.38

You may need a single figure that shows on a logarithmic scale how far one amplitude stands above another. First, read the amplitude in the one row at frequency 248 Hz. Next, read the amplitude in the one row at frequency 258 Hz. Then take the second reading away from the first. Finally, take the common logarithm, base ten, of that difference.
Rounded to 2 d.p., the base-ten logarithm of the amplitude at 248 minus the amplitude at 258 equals 0.34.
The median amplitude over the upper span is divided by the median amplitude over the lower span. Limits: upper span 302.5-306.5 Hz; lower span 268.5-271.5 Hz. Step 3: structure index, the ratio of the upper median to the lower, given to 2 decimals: 0.90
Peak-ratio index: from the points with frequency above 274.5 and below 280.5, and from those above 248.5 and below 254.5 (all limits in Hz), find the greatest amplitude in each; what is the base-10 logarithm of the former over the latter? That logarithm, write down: -0.053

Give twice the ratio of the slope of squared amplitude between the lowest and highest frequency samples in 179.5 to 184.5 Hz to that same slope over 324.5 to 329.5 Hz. 15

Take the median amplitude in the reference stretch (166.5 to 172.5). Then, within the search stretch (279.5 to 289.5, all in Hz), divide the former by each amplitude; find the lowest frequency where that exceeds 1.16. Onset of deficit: 280 Hz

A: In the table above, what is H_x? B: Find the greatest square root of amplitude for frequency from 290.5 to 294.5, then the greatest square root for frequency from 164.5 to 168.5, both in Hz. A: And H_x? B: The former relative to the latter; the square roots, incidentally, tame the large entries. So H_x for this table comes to 0.818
